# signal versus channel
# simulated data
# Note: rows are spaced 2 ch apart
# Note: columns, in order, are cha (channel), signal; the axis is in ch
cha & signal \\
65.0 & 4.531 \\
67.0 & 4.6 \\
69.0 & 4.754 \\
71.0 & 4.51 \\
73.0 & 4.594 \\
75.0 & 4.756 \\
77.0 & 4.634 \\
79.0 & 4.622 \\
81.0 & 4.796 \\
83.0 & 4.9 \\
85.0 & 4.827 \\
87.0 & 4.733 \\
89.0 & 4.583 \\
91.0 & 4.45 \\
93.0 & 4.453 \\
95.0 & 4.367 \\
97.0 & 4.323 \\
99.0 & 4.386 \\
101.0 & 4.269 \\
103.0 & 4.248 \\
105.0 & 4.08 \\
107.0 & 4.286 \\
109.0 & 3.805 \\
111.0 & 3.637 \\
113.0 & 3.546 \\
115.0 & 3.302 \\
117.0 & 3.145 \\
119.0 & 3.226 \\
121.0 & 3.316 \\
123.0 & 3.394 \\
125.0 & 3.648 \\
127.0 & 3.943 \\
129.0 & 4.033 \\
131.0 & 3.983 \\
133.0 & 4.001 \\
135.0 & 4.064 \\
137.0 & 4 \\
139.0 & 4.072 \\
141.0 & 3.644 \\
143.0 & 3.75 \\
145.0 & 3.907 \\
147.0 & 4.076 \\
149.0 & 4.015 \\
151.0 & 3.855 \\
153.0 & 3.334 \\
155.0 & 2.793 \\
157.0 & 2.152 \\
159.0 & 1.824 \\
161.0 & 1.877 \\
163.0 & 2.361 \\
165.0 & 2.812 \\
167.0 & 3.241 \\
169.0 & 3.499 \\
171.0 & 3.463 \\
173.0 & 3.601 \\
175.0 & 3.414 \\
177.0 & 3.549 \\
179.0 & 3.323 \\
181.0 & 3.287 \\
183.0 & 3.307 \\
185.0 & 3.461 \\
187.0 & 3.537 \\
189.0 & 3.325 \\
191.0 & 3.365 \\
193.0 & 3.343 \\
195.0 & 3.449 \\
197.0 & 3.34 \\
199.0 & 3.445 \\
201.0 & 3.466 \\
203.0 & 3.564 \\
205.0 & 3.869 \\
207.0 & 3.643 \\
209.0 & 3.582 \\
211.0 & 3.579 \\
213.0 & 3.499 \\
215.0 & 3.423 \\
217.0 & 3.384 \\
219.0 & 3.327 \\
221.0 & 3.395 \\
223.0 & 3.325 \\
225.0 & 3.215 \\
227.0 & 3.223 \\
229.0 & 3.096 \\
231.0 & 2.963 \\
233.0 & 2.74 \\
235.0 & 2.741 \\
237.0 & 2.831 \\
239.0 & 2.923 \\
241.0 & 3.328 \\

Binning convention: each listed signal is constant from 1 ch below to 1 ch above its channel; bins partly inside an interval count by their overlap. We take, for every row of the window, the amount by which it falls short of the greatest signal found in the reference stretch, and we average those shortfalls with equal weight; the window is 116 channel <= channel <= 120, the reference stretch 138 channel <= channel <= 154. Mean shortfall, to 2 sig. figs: 0.89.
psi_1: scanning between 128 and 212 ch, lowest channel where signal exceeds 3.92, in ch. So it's 129.0 ch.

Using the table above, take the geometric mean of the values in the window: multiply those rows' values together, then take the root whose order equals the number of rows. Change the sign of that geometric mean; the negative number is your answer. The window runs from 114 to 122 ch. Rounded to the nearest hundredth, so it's -3.25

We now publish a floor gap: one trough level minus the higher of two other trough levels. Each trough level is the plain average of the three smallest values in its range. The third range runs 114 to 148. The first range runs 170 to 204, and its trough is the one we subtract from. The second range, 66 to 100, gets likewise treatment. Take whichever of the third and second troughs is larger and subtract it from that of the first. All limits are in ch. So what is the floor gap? -1.05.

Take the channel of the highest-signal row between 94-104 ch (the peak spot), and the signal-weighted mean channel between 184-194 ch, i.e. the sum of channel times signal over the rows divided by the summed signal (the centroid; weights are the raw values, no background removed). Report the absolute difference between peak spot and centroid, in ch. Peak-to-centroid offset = 90.0 ch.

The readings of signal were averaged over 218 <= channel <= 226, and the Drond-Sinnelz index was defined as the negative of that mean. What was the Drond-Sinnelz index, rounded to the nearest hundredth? -3.32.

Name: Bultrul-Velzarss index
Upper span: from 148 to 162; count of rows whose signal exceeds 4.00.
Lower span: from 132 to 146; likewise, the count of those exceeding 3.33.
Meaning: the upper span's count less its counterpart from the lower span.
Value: -6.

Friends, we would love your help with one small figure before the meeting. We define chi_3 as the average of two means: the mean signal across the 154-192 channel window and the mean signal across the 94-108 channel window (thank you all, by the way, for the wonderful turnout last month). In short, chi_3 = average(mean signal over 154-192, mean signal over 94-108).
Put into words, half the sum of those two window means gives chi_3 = 3.67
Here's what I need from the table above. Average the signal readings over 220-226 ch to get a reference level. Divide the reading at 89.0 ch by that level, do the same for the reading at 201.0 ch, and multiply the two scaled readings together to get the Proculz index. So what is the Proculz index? 1.4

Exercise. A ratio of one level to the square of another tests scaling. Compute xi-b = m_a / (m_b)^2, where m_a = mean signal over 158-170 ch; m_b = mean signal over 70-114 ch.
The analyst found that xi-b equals 0.134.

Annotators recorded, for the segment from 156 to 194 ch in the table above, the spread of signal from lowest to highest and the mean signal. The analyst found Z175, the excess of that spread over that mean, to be -1.3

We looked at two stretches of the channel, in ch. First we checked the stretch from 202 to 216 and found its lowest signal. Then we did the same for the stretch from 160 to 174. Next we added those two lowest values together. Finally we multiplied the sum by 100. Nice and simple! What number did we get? 530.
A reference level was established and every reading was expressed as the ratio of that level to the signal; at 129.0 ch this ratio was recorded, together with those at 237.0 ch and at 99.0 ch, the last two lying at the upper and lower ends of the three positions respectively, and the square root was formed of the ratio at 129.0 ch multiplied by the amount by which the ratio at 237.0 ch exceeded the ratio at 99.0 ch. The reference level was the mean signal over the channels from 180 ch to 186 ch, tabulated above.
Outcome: 0.59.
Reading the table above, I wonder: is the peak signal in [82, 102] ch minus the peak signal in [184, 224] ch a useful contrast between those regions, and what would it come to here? 1.0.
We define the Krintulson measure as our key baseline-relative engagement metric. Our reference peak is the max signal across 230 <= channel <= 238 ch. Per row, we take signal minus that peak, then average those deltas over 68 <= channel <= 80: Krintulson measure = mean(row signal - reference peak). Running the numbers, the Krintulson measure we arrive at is 1.7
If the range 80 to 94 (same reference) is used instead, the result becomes 1.7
